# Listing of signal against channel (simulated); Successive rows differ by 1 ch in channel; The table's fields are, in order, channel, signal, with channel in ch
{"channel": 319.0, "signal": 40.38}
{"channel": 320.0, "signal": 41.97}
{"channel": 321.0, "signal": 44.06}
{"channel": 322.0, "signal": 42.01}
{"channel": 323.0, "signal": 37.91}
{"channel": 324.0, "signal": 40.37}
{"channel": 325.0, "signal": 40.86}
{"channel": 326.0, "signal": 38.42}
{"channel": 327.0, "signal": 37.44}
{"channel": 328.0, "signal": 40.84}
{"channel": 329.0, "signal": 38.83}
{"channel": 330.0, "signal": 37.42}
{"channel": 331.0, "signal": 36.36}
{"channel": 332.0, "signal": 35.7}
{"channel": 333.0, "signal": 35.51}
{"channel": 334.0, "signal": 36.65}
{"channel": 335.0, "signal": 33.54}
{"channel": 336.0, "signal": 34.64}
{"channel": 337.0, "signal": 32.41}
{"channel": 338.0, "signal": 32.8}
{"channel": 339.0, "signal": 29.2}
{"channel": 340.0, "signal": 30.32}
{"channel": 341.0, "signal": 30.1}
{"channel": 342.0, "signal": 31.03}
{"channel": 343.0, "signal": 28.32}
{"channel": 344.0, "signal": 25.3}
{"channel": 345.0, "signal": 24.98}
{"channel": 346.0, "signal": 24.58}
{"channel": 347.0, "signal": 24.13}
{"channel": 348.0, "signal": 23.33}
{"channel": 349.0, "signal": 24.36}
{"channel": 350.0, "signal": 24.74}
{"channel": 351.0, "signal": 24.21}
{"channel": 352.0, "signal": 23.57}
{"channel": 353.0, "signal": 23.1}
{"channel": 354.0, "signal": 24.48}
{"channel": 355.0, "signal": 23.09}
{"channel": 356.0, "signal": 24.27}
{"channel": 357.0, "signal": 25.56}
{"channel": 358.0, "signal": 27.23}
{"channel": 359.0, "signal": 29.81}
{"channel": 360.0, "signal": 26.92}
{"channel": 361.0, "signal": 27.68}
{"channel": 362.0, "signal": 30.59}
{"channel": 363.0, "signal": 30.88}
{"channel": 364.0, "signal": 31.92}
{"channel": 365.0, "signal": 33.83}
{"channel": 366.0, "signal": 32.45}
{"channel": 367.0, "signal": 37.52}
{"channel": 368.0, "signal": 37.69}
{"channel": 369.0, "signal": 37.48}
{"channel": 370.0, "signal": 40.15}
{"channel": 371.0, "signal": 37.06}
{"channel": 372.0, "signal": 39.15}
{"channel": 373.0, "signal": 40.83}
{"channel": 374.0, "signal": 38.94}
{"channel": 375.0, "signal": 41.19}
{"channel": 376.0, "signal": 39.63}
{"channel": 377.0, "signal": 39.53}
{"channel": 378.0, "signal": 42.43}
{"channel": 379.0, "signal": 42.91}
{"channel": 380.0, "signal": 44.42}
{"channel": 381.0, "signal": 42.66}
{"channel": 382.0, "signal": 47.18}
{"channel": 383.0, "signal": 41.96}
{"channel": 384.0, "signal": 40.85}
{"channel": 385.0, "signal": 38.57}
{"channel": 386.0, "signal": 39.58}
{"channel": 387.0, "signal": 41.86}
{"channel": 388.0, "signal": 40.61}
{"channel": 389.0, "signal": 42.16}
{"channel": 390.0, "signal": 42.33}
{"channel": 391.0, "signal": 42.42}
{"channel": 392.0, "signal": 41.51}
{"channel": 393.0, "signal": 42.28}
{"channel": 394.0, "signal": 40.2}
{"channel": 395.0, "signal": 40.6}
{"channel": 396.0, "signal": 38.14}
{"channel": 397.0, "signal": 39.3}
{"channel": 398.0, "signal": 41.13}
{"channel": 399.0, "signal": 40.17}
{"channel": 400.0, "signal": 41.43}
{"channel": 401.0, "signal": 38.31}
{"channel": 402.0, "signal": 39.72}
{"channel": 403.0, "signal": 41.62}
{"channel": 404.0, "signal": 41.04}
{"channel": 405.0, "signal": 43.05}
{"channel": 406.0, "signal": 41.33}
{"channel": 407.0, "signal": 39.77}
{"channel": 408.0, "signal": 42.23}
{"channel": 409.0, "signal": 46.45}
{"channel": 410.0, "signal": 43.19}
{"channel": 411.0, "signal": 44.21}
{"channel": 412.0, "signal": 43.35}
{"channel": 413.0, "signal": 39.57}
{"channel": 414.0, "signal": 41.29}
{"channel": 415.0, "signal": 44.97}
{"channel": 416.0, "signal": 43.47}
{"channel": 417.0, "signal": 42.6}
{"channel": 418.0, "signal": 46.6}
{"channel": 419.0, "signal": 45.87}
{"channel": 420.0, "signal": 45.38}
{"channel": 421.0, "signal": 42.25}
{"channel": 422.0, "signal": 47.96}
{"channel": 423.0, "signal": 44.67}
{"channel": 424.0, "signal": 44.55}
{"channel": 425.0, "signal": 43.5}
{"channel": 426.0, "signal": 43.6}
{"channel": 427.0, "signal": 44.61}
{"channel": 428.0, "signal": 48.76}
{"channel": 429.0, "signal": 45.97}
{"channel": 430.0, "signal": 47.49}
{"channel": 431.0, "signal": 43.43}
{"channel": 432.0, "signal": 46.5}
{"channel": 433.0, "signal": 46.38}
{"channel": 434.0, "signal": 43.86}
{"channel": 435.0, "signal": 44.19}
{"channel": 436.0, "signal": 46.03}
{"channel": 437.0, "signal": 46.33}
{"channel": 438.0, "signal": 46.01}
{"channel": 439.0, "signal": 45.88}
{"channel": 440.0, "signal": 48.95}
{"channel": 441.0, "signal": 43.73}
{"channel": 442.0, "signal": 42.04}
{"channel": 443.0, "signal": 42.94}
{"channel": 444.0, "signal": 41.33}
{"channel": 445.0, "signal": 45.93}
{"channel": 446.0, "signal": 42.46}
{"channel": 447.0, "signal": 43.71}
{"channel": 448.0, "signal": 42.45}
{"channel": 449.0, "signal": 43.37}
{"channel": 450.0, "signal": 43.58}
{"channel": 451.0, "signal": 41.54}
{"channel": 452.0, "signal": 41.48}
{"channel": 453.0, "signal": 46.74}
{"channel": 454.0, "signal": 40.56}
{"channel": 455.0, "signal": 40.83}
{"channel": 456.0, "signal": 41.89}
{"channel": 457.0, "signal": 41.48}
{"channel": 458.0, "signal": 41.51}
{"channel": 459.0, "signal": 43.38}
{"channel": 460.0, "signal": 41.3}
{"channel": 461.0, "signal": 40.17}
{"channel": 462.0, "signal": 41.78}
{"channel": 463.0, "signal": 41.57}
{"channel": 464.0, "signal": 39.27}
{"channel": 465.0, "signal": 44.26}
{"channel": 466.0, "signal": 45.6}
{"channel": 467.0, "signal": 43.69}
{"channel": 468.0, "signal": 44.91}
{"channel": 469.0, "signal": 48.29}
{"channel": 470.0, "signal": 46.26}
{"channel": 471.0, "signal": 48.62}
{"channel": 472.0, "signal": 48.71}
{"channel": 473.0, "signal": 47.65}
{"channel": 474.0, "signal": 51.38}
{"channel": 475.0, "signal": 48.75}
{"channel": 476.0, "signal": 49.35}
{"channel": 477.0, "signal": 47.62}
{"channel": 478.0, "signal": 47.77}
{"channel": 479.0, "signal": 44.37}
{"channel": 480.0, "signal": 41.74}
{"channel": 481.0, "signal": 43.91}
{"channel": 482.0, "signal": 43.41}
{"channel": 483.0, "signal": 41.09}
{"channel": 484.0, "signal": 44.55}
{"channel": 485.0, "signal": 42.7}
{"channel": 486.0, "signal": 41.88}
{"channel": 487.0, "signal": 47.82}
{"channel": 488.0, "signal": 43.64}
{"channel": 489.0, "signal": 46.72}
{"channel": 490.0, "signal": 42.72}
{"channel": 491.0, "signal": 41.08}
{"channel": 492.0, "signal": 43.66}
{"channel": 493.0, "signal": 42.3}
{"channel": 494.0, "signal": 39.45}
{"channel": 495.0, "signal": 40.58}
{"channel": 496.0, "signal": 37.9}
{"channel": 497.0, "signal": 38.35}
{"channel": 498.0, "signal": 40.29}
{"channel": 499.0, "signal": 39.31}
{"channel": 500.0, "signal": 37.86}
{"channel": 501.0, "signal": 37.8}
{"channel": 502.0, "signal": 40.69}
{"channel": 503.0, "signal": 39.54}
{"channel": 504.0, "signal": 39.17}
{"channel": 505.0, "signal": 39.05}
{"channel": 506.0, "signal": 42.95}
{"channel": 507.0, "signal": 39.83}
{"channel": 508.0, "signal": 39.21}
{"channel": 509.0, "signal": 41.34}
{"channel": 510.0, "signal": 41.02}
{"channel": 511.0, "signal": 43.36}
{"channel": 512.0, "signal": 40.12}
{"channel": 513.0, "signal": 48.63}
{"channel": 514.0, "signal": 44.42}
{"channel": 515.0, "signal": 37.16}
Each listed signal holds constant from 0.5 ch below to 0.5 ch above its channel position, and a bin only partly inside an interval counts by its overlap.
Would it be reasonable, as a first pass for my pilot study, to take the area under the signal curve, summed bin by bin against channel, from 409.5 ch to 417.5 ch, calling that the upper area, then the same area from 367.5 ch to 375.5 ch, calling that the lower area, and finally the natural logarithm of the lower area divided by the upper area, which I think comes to -0.092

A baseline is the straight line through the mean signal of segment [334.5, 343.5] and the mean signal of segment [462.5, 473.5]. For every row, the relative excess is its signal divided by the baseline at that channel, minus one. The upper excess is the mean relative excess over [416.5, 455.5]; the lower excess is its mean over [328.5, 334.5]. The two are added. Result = 0.27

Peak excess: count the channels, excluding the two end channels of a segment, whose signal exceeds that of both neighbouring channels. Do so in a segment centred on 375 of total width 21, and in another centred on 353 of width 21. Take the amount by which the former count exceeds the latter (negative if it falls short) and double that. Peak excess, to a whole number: 6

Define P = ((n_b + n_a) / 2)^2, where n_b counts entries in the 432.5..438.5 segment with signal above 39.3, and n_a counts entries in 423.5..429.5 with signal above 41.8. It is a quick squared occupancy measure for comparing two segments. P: 36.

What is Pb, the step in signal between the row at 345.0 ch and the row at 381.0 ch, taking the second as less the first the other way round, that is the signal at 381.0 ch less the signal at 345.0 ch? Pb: 18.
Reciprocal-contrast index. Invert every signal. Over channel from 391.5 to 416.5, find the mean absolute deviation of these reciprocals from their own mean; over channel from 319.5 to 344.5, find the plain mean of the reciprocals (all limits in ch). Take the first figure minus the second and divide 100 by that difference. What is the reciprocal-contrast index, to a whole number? -3614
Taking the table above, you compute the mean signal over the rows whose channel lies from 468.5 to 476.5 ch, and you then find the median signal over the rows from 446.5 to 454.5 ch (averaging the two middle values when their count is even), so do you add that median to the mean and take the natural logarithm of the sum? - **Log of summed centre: 4.52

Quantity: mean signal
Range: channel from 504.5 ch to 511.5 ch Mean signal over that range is 41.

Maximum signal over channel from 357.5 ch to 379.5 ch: 42.91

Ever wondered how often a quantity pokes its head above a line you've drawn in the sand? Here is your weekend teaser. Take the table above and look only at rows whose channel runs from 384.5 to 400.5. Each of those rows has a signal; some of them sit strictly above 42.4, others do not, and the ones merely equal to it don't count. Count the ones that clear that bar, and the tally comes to 1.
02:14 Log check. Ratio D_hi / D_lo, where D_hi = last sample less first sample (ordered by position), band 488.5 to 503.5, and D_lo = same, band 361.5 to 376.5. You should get -0.79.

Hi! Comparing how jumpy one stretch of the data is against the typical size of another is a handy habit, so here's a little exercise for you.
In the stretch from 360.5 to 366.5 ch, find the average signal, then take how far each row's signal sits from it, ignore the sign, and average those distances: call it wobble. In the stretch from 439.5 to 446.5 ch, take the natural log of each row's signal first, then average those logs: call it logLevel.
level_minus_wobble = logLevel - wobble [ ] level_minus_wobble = 2.27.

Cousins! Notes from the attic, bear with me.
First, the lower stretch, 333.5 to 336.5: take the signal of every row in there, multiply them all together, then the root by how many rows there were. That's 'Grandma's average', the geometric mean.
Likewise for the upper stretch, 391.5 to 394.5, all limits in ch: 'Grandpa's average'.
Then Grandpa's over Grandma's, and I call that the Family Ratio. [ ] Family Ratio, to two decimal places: 1.18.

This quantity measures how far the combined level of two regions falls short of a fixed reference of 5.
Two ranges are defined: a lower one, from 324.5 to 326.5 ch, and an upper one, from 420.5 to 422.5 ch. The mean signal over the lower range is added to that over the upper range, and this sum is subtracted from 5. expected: -80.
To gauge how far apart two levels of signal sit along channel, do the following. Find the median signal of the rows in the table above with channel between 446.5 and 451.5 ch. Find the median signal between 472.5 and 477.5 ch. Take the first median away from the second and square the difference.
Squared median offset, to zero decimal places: 29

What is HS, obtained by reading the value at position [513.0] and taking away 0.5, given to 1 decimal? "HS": 48.1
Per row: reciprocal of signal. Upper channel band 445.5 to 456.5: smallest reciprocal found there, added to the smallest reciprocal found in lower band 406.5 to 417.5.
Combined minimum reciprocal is 0.0429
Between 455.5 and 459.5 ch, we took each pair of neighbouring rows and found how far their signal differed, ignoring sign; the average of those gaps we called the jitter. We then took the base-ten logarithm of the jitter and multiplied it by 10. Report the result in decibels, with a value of -1.1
